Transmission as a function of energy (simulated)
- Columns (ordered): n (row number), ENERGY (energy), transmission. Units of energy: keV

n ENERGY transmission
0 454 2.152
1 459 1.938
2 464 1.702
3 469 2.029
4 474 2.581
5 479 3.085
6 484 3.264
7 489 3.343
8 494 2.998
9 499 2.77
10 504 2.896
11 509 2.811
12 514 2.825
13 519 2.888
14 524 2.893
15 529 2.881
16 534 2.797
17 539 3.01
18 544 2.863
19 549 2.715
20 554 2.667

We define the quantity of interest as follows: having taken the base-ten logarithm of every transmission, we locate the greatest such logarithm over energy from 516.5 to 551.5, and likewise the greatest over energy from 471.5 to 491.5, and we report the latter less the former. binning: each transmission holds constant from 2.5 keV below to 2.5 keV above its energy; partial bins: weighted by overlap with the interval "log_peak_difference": 0.046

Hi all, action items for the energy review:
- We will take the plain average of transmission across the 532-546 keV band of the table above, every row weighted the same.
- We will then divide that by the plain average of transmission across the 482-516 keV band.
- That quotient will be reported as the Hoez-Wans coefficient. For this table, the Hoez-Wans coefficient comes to 0.97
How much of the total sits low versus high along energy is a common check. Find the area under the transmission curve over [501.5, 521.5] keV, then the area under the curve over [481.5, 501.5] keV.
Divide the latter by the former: 1.08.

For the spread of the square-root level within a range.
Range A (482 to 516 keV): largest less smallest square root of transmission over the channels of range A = 0.16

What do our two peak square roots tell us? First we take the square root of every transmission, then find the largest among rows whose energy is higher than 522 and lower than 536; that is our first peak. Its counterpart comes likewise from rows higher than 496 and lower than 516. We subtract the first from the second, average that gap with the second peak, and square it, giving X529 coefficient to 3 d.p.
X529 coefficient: 0.725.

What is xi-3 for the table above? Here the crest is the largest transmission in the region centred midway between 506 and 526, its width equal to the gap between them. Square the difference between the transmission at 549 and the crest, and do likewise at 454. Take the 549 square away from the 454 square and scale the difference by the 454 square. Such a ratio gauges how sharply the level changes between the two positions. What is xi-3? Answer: 0.94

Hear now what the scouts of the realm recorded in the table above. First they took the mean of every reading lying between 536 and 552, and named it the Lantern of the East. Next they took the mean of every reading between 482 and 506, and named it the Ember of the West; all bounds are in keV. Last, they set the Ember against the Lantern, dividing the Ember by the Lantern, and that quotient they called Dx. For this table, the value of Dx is 1.07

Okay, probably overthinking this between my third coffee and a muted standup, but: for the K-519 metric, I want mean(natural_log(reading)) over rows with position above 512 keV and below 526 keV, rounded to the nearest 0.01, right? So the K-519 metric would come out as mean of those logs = 1.05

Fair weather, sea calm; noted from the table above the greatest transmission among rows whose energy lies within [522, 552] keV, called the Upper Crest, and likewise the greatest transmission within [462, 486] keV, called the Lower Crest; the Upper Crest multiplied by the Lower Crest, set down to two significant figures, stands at 9.8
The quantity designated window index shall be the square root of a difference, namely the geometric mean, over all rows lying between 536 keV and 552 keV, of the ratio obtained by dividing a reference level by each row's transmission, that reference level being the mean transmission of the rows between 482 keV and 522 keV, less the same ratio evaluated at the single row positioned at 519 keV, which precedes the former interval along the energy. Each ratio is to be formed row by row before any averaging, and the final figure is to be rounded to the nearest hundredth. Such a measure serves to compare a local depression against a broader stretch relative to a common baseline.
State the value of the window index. 0.10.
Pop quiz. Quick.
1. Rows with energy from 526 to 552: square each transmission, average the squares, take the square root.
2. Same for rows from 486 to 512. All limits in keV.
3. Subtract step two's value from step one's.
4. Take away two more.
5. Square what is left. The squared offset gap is 4.5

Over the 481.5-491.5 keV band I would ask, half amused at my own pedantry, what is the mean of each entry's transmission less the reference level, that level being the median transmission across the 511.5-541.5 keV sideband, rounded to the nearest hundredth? 0.42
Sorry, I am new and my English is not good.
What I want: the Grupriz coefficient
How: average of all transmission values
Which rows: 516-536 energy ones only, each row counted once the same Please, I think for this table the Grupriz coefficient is 2.865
